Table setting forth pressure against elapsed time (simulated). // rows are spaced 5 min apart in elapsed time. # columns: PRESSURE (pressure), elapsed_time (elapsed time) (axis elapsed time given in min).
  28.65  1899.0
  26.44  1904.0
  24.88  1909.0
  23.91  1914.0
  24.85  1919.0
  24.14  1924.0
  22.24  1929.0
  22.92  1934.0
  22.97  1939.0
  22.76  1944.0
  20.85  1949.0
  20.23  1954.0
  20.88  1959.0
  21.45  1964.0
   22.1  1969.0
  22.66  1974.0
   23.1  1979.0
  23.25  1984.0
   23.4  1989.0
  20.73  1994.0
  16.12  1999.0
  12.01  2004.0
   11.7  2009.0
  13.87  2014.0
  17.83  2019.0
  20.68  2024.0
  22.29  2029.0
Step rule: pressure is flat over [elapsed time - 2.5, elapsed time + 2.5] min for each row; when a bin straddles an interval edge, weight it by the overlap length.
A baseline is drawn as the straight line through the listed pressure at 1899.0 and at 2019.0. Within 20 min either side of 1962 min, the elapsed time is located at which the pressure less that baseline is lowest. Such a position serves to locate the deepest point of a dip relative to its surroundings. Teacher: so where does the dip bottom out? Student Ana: 1954.0 min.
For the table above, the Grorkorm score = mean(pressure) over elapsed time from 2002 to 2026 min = 15.2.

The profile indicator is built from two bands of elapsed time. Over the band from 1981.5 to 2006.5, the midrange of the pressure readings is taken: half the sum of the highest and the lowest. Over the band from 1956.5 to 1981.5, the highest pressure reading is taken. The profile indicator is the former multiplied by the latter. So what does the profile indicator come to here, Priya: 409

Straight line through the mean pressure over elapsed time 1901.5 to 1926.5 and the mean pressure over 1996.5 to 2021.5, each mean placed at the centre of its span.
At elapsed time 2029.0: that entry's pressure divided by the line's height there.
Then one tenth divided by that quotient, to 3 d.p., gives 0.054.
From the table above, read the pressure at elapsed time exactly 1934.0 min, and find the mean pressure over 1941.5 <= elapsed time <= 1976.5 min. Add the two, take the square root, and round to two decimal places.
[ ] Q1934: 6.67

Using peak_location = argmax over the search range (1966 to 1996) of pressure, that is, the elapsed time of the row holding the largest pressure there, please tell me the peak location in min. 1989.0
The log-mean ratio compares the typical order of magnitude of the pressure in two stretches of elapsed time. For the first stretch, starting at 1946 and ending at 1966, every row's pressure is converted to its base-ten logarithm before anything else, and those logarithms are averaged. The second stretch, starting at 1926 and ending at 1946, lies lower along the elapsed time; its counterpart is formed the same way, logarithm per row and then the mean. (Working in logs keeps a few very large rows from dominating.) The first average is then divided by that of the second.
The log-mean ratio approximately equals 0.97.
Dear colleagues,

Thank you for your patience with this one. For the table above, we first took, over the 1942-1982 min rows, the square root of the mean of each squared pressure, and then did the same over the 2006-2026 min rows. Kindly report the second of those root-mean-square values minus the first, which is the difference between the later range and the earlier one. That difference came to -5.4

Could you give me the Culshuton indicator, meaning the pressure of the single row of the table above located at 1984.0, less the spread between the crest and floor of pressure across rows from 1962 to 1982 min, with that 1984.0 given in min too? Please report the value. 21.6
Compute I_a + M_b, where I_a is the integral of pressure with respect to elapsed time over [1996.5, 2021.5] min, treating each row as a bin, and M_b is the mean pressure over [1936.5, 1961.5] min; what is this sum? 379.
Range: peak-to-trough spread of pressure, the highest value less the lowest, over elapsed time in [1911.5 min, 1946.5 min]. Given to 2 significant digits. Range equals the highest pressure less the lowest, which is 2.6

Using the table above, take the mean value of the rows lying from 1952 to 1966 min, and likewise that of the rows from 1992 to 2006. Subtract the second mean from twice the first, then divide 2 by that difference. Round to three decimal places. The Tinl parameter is 0.079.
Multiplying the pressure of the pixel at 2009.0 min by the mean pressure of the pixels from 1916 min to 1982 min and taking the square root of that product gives 16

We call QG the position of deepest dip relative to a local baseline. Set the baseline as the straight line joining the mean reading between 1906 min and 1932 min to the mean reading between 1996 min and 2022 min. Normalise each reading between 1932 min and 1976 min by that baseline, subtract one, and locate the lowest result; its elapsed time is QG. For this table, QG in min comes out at 1954.0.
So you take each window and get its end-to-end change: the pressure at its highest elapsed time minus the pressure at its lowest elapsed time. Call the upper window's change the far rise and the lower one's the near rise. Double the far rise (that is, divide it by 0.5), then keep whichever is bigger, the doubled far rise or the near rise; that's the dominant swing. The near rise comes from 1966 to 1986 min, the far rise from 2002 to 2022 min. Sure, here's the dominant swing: 11.6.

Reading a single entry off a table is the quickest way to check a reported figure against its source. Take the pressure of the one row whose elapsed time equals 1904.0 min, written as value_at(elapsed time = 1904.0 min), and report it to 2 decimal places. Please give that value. 26.44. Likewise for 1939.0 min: 22.97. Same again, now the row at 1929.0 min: 22.24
